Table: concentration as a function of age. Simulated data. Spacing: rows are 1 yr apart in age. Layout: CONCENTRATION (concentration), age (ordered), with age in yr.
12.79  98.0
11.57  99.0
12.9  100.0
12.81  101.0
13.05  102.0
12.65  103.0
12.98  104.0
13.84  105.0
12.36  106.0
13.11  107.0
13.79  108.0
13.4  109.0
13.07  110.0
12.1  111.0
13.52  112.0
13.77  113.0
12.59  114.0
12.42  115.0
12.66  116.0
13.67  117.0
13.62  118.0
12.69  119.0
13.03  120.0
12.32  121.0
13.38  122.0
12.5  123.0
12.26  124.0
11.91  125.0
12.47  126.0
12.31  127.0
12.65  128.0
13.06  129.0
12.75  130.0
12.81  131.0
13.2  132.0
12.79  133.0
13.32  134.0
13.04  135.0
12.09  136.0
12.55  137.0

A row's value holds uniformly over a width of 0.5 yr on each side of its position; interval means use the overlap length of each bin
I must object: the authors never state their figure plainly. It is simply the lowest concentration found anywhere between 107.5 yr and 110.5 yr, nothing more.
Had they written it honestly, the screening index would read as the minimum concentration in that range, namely 13.07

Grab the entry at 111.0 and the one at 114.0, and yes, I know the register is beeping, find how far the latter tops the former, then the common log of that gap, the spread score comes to -0.31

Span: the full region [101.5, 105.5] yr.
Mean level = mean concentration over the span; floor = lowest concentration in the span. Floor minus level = -0.48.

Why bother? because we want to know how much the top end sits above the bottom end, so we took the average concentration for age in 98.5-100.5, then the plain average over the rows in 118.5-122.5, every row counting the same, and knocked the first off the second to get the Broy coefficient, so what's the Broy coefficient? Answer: 0.62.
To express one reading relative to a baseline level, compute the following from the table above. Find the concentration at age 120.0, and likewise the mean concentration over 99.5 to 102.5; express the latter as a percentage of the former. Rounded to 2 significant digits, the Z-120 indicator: 99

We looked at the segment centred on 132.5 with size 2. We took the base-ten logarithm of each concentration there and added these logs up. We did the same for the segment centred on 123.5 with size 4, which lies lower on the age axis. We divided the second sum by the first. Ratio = 2.0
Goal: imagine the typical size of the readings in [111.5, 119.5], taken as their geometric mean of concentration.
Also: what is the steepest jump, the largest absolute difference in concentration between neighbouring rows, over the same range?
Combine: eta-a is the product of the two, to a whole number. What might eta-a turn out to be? 15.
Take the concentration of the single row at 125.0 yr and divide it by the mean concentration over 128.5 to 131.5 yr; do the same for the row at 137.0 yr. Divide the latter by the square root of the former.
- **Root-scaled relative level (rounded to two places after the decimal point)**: 1.01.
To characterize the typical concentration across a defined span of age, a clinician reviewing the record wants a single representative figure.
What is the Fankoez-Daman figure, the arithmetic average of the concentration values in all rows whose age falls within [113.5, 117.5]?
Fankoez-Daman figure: 12.8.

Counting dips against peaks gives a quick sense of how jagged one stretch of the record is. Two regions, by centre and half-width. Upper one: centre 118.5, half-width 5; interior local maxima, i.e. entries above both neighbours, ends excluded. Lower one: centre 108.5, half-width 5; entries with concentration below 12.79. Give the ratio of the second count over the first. 0.67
